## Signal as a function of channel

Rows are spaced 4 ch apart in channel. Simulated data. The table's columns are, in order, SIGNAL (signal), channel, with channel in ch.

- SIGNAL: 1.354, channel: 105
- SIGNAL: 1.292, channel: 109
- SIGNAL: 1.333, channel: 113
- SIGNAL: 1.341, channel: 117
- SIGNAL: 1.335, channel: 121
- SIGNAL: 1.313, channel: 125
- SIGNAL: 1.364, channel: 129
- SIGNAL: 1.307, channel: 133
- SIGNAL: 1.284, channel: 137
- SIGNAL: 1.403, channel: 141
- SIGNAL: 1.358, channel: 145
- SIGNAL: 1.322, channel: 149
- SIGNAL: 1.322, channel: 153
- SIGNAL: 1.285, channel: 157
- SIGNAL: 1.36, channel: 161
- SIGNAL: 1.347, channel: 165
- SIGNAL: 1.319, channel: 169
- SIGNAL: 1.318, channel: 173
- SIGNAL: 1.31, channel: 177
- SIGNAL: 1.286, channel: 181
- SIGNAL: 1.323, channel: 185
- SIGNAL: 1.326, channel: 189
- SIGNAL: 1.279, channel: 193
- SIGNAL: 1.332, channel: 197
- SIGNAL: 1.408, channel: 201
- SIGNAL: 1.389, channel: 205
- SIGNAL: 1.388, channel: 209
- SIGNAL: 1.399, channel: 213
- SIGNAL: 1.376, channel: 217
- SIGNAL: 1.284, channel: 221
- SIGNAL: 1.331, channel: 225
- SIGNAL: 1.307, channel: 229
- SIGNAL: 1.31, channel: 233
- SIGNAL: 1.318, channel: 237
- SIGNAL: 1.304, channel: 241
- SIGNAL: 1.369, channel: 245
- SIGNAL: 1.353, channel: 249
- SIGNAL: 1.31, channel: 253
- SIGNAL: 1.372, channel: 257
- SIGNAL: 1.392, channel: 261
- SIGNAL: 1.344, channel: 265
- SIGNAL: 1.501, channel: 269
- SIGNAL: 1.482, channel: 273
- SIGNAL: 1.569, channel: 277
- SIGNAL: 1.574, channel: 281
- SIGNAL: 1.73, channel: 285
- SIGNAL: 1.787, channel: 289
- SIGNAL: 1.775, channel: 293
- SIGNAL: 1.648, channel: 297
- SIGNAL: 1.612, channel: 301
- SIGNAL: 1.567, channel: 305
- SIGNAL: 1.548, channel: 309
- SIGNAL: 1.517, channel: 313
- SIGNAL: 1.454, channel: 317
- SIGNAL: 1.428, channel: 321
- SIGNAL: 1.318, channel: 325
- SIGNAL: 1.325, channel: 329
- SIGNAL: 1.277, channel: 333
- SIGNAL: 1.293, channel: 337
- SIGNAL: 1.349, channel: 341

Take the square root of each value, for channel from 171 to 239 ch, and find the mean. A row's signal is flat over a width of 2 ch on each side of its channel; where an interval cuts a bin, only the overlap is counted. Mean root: 1.16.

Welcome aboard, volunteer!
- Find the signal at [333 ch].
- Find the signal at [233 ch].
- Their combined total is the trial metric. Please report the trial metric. 2.59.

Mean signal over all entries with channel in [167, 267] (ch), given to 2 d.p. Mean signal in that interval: 1.34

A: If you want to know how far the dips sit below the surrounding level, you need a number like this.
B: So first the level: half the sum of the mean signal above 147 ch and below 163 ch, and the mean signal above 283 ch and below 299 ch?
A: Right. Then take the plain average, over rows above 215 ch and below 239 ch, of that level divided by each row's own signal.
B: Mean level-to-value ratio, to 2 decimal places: 1.16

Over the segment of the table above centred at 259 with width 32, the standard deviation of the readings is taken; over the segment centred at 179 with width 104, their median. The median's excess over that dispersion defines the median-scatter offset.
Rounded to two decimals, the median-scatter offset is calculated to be 1.26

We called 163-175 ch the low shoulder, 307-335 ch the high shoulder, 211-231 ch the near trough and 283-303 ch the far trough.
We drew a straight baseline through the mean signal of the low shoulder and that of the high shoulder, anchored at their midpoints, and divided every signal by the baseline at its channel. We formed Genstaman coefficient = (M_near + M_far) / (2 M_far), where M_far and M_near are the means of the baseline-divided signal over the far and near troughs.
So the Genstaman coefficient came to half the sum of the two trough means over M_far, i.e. 0.90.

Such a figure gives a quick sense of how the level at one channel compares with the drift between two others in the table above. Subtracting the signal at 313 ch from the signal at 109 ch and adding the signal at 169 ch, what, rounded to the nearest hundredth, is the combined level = 1.09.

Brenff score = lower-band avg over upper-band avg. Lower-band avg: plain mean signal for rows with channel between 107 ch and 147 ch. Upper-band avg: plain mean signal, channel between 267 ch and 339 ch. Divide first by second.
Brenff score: 0.88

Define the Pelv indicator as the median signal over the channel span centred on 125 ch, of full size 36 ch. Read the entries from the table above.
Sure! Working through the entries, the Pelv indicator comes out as 1.333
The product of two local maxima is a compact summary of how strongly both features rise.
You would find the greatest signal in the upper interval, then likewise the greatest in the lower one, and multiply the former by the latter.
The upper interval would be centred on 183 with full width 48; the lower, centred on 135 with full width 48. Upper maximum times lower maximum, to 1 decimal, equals 2.0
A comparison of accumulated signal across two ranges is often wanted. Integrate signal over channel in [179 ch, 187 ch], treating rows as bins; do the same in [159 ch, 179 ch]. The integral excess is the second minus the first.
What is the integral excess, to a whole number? 16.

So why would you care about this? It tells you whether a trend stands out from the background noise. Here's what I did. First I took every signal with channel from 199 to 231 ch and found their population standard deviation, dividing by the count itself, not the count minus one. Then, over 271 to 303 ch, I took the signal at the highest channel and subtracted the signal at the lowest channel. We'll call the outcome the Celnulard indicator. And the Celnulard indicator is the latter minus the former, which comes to 0.1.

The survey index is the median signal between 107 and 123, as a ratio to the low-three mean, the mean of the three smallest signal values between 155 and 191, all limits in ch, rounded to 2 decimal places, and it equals 1.03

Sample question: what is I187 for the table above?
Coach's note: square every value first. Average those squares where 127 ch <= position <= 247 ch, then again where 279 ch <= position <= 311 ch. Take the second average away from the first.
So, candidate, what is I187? -1.0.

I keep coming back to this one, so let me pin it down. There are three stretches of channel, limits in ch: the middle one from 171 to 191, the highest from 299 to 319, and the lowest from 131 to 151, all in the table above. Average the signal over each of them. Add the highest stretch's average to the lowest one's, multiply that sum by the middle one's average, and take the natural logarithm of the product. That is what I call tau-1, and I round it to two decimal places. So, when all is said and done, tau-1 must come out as 1.33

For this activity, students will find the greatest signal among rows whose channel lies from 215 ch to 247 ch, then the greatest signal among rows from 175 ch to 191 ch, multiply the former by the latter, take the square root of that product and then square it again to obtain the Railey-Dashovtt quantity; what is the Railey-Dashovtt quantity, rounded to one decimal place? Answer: 1.8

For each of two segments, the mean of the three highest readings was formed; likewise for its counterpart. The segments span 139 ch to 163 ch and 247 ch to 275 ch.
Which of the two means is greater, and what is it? 1.46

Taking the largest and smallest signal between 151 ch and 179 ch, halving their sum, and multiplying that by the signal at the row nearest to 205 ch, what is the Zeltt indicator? 1.837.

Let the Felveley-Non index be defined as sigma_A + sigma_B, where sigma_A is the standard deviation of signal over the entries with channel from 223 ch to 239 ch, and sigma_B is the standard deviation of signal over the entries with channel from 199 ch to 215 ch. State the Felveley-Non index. 0.02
